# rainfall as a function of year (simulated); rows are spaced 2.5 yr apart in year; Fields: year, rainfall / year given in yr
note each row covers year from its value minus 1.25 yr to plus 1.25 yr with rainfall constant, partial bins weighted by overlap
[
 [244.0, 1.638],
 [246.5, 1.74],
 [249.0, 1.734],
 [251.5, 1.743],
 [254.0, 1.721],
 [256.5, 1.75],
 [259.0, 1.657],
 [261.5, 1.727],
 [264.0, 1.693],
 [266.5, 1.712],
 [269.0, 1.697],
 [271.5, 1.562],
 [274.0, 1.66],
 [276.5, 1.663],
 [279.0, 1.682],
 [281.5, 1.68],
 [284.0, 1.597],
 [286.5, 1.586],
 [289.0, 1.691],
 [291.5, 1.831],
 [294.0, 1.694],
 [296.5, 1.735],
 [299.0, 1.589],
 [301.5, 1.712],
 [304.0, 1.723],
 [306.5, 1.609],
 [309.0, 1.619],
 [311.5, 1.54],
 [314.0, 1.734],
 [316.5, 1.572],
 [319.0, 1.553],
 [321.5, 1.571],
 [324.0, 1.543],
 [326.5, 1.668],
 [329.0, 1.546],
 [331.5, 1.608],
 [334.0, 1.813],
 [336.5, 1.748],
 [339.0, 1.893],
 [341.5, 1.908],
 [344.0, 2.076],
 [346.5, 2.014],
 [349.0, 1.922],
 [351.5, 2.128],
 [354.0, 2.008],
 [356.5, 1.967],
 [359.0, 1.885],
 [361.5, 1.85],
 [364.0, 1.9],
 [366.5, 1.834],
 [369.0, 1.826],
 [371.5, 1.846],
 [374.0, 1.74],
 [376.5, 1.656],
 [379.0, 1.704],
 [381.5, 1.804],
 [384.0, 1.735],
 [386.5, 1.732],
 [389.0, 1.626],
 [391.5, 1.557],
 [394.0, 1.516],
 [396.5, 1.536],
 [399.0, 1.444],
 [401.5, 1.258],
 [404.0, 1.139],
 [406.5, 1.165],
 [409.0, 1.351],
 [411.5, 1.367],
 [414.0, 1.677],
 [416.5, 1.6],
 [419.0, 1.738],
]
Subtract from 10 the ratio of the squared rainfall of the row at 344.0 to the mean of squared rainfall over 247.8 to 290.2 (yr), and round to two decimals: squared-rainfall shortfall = 8.47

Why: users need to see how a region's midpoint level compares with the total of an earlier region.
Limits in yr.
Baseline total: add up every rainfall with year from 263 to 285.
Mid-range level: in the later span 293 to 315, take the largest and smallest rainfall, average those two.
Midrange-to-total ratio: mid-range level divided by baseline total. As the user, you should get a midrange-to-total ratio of 0.110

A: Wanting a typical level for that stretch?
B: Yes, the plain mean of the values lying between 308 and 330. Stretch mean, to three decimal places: 1.594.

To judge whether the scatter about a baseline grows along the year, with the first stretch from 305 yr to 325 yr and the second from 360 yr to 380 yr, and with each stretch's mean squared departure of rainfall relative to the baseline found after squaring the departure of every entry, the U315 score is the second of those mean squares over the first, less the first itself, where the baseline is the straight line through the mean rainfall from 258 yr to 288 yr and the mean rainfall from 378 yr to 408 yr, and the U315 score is 19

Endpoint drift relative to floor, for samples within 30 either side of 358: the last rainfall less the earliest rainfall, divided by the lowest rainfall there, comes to 0.12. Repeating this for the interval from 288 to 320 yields -0.09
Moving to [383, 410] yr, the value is -0.34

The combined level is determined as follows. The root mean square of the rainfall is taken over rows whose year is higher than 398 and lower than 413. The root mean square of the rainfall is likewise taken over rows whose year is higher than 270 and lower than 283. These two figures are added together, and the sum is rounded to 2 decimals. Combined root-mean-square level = 2.94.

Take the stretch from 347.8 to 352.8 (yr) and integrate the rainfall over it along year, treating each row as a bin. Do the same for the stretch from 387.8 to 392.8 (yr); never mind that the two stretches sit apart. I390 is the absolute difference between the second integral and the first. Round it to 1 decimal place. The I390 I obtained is 2.2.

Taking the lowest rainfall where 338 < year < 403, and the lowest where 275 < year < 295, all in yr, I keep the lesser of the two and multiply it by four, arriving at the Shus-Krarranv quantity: 5.0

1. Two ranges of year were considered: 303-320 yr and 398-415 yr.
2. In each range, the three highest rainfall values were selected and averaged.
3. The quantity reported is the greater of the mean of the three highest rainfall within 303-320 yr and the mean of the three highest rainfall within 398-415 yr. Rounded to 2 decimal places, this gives 1.69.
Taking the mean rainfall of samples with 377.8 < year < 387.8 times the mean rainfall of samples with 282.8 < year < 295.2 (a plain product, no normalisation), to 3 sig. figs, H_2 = 2.93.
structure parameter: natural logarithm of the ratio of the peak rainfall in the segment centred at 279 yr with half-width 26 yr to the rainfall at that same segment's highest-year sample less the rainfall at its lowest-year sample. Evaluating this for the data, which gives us 6.8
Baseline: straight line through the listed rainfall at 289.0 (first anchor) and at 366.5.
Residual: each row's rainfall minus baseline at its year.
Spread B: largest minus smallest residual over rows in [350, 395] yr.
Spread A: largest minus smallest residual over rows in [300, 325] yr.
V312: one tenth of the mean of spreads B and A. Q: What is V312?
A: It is 0.045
